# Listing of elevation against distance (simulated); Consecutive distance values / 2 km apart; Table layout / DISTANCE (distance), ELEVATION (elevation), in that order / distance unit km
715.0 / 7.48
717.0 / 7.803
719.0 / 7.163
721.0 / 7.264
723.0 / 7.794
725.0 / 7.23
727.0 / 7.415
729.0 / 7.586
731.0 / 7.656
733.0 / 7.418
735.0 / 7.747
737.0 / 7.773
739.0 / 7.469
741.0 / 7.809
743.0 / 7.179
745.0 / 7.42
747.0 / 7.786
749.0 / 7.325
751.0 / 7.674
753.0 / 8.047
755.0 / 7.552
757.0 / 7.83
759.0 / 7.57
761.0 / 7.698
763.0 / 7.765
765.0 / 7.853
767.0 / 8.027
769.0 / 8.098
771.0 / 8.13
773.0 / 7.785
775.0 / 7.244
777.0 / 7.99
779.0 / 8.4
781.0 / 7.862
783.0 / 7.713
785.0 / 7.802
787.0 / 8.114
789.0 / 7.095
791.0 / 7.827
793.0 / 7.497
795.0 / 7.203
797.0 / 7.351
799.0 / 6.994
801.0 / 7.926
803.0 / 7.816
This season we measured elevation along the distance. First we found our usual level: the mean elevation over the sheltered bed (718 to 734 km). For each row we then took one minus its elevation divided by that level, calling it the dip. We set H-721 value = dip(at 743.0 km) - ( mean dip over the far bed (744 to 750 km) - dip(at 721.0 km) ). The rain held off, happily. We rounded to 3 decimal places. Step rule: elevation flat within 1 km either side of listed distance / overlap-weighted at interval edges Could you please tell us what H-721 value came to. 0.068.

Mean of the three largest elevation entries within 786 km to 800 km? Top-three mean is 7.81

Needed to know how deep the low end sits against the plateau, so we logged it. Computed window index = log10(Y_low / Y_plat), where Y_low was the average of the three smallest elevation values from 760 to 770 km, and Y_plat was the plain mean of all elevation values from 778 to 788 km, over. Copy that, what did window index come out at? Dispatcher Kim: -0.0114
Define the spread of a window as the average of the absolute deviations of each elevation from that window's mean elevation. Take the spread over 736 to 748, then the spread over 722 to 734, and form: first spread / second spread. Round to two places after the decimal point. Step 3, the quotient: 1.34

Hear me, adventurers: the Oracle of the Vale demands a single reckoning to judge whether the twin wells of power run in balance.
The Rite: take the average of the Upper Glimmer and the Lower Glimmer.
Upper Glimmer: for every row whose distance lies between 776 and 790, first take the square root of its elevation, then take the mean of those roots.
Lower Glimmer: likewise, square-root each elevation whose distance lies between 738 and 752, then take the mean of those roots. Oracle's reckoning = 2.77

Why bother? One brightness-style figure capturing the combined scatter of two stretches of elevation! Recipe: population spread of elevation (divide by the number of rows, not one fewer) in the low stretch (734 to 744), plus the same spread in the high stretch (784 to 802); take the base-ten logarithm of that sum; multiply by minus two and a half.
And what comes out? 0.52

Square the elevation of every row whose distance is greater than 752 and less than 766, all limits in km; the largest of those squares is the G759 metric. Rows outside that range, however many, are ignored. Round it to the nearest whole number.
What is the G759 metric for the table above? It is 65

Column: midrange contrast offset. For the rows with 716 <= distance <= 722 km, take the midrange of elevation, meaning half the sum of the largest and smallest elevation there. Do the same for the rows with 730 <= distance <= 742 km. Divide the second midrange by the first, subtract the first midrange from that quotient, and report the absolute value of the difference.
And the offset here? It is 6.47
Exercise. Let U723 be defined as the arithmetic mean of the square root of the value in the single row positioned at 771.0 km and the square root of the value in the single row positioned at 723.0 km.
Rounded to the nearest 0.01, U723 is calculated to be 2.82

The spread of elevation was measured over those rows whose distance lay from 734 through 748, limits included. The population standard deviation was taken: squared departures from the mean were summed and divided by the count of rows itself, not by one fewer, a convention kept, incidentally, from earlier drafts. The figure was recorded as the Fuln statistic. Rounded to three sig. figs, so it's 0.226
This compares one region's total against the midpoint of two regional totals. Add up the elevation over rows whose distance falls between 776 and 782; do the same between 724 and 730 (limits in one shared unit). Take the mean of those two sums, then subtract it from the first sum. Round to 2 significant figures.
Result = 1.0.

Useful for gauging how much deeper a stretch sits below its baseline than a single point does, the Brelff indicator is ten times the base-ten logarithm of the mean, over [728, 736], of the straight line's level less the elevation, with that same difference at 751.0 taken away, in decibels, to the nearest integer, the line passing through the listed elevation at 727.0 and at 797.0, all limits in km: -10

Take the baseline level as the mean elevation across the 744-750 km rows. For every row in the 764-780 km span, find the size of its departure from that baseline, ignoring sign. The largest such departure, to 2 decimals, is 0.89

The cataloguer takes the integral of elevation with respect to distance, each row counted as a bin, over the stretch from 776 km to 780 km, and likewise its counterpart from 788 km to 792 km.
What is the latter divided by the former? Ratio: 0.91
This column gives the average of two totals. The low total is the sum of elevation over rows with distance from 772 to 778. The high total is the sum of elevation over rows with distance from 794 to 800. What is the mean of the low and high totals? 22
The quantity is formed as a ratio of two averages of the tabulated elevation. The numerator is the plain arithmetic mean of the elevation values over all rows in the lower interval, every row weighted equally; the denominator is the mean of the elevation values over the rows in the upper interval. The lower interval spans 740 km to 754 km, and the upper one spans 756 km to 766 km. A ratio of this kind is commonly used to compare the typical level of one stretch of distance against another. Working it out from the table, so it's 0.98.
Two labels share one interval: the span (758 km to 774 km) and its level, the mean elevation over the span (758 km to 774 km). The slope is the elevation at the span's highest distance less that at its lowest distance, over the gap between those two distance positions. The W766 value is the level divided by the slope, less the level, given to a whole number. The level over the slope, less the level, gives 504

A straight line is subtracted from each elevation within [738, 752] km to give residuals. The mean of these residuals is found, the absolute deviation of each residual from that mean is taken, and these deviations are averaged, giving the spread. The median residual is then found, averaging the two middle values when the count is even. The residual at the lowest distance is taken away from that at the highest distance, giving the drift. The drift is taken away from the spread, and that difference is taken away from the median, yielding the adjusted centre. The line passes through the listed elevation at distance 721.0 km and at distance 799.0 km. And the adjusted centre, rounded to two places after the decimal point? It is 0.31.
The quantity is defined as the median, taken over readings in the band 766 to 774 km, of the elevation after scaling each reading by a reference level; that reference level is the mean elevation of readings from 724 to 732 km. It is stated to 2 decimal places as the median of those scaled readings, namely 1.08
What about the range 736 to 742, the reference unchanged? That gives 1.04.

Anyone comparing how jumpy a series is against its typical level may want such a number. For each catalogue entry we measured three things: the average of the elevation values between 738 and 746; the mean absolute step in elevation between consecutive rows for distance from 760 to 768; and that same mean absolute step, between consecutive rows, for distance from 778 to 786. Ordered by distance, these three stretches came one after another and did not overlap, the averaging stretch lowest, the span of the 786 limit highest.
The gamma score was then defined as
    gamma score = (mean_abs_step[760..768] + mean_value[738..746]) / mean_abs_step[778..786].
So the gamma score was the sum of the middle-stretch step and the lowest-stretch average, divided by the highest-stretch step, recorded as 29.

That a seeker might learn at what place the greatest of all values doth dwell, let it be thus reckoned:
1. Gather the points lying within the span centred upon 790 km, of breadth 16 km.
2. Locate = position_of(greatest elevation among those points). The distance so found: 787.0 km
